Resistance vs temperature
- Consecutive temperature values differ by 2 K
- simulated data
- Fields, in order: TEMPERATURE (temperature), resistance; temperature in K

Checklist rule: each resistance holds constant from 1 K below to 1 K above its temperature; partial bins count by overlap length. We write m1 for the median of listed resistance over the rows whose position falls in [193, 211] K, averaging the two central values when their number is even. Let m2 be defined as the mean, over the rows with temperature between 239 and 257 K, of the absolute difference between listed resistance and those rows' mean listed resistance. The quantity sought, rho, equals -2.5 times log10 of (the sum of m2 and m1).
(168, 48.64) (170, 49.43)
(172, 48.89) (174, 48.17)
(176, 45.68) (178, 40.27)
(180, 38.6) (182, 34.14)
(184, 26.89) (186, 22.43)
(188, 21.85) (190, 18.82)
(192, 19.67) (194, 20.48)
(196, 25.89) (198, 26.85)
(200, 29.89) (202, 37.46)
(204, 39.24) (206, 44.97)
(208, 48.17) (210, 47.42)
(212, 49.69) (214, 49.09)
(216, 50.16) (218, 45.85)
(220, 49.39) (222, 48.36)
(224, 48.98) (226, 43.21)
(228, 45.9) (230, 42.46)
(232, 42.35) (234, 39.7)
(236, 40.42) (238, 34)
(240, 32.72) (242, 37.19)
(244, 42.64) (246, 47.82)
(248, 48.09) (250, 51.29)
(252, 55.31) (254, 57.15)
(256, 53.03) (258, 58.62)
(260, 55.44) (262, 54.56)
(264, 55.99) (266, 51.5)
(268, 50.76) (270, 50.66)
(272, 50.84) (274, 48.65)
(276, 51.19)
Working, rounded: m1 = 37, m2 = 6.5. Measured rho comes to -4.11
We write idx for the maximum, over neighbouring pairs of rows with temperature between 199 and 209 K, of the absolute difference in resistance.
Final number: 7.6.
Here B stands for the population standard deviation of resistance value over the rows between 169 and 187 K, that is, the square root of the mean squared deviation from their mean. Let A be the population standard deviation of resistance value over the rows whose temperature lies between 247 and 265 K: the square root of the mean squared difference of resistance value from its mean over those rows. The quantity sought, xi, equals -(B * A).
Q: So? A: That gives -28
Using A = 3.0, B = 9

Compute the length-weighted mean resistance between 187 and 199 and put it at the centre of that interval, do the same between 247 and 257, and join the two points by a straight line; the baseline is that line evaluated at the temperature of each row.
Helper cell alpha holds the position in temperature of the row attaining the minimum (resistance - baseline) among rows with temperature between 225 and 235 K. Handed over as 234 K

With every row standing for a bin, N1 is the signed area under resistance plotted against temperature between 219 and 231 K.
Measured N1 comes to 557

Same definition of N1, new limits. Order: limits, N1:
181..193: 288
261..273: 629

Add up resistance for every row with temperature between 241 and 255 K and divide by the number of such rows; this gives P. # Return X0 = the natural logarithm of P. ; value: 3.88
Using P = 48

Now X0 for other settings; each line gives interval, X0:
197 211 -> 3.67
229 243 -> 3.65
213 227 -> 3.87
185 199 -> 3.10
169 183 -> 3.77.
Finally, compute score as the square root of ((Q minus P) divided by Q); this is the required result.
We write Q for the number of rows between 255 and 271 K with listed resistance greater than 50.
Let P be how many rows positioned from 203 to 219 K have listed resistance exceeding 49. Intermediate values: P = 3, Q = 8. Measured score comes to 0.8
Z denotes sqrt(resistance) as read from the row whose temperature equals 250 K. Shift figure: 7.2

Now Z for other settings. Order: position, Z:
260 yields 7.4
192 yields 4.4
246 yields 6.9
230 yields 6.5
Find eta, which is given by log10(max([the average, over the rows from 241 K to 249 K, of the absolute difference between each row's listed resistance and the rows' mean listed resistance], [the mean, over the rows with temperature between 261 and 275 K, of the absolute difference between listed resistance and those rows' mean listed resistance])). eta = 0.60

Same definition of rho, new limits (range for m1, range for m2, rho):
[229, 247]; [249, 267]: -4.07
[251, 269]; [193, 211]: -4.52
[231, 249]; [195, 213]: -4.21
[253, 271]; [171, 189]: -4.51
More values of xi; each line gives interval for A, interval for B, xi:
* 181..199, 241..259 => -30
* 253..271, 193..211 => -26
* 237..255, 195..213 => -75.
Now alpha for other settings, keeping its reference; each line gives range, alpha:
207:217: 214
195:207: 198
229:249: 240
